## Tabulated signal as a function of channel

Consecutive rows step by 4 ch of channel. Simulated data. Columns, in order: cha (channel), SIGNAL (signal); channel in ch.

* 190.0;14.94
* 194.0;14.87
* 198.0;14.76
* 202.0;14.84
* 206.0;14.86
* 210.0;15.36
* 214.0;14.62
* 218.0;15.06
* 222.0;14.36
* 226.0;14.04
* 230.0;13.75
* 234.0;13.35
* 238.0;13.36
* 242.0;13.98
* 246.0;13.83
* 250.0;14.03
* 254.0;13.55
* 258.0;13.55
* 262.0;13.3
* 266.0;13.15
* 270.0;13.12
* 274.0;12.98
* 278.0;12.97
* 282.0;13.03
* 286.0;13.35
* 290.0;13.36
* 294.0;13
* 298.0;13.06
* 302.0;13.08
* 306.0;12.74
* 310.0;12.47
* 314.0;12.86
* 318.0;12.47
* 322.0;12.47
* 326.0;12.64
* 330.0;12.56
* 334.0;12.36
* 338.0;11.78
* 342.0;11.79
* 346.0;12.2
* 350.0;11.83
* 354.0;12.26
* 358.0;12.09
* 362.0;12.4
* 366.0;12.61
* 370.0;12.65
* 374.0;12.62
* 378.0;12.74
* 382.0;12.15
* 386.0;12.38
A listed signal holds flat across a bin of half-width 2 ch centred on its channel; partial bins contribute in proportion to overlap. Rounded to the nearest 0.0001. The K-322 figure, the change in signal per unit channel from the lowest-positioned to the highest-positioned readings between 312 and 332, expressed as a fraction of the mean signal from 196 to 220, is -0.0013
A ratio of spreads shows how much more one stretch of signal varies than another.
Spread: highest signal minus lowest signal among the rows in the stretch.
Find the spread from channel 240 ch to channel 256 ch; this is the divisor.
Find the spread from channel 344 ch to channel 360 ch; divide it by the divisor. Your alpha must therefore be 0.90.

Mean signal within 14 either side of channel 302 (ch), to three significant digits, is 12.9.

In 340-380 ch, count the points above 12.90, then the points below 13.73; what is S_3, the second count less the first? 10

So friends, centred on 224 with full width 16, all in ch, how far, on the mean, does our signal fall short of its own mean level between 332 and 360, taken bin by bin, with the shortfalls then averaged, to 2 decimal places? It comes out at -2.26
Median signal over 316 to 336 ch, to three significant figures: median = 12.5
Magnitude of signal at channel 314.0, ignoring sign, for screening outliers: 12.9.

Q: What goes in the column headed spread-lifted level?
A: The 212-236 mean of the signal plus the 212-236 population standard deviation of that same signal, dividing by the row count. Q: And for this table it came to 14.8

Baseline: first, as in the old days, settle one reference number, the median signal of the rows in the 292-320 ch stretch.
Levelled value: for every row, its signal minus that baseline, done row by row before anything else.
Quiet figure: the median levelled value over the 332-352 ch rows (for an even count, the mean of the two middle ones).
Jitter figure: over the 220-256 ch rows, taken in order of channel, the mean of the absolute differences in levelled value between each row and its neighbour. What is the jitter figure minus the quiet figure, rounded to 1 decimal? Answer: 1.3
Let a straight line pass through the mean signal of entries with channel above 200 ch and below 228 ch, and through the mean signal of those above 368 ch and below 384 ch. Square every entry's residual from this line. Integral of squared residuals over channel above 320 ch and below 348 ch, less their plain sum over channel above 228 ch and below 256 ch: 18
